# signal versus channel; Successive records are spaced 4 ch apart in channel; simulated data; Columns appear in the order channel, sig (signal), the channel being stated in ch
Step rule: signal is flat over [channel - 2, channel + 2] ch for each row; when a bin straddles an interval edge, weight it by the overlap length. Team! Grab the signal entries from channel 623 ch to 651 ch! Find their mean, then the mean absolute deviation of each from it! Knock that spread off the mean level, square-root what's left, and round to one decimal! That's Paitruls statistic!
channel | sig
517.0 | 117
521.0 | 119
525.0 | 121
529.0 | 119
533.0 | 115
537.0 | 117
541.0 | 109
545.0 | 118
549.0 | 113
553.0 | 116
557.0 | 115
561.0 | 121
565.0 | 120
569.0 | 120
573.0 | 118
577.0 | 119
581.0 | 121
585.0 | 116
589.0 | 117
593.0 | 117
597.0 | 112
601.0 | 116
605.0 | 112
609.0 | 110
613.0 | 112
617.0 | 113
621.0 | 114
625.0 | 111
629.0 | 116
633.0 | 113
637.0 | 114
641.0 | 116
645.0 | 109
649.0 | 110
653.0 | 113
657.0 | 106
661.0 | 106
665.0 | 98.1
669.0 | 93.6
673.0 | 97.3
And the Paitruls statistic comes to 10.5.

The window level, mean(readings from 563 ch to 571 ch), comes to 120.0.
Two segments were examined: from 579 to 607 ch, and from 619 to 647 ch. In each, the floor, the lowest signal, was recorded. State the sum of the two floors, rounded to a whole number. 221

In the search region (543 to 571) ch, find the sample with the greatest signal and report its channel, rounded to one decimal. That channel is 561.0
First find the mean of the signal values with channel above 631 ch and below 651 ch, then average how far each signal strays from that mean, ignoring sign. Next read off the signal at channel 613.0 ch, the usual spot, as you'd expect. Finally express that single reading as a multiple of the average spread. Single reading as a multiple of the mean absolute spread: 48.3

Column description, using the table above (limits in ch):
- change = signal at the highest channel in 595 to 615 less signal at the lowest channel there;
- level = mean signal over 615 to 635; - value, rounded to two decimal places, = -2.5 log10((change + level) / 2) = -4.38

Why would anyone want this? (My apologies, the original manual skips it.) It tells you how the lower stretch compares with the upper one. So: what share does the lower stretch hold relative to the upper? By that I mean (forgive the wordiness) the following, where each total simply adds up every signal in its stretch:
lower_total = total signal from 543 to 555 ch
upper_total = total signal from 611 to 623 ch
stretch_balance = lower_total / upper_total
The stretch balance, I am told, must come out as 1.02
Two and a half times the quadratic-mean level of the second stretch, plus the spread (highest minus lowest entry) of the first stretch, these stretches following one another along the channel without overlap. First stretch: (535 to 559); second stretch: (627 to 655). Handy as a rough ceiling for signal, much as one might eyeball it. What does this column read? 292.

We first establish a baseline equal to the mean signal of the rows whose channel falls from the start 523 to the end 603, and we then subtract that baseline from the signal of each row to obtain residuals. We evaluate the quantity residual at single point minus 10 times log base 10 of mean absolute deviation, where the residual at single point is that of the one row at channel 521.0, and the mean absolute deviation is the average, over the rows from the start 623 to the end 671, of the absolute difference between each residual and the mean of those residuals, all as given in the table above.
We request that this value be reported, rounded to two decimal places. -5.21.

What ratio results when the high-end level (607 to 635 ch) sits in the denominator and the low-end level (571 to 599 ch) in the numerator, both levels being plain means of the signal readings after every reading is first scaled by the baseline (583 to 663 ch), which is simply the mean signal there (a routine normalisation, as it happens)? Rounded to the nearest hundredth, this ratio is 1.04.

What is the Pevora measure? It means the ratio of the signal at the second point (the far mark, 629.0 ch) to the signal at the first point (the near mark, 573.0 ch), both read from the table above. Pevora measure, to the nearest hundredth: 0.98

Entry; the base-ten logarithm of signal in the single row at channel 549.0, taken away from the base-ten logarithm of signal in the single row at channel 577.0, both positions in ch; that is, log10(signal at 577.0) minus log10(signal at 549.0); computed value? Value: 0.022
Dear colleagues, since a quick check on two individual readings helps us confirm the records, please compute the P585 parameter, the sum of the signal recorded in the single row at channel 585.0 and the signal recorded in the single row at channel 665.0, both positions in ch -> 214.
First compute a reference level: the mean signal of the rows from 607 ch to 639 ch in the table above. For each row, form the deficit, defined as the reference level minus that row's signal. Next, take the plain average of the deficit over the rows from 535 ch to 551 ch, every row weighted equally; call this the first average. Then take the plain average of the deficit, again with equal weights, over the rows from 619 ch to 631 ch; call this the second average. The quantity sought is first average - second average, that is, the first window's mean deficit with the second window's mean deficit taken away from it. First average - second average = -0.6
